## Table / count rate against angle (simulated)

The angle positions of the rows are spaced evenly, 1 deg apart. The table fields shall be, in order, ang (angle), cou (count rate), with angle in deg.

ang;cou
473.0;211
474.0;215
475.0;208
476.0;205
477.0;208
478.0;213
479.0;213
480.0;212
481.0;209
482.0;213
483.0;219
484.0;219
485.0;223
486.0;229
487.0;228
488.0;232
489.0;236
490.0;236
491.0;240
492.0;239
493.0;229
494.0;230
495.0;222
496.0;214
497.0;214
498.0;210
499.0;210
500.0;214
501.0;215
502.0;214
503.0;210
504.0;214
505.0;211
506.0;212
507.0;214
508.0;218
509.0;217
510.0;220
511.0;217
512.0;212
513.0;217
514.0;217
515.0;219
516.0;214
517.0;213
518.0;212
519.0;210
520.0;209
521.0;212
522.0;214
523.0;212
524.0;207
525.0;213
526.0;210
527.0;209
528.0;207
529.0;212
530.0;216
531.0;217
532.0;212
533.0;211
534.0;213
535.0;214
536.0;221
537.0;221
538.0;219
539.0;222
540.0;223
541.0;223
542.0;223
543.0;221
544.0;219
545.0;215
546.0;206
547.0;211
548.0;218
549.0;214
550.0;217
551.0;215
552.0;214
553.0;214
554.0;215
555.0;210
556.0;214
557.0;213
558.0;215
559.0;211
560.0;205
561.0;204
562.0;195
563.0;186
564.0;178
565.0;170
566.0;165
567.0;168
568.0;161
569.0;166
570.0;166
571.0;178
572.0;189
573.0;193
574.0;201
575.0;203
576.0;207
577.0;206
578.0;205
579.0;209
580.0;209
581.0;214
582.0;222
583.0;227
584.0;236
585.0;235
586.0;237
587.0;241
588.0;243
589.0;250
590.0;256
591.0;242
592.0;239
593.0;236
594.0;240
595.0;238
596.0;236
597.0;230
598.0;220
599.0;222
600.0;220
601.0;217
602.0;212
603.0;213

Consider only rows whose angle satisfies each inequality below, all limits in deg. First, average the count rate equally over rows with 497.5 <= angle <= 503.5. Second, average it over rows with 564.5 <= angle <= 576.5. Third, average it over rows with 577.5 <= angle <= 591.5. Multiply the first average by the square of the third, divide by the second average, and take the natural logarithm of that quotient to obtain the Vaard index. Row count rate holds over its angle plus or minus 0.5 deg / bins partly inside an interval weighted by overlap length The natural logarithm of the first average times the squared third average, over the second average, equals 11.0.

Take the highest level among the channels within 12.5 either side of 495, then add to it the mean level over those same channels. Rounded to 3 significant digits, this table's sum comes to 461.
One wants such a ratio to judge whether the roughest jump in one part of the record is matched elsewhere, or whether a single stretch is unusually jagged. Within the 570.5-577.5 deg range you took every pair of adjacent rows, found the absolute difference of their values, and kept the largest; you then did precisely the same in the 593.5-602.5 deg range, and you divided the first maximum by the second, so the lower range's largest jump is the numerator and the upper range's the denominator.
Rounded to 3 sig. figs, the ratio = 1.10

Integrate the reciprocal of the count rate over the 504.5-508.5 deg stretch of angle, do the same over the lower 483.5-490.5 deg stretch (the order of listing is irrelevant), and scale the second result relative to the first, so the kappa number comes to 1.6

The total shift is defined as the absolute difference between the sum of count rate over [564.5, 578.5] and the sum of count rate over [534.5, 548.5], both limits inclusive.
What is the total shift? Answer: 478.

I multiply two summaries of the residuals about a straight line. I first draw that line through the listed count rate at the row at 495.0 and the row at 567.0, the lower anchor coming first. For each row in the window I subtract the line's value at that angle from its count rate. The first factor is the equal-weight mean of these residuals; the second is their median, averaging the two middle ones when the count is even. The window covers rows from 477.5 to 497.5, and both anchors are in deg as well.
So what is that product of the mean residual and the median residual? 13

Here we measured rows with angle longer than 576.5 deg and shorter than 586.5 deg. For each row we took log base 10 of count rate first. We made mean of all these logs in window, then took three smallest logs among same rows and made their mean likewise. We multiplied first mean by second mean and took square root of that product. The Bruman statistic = 2.328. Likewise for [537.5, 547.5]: 2.331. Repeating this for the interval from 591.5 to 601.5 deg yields 2.351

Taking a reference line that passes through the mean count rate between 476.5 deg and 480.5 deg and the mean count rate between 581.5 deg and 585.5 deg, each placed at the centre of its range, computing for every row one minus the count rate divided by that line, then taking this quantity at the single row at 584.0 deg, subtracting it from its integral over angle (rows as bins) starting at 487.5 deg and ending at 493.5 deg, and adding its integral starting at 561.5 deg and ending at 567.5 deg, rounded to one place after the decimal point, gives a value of 0.7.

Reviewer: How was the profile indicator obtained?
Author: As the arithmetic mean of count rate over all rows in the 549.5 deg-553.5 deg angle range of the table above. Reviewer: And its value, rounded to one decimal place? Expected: 215.0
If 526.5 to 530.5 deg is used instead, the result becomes 211.0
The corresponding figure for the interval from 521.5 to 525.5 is 211.5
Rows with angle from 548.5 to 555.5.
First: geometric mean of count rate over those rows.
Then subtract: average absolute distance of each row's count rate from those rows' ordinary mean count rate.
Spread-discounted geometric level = 213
